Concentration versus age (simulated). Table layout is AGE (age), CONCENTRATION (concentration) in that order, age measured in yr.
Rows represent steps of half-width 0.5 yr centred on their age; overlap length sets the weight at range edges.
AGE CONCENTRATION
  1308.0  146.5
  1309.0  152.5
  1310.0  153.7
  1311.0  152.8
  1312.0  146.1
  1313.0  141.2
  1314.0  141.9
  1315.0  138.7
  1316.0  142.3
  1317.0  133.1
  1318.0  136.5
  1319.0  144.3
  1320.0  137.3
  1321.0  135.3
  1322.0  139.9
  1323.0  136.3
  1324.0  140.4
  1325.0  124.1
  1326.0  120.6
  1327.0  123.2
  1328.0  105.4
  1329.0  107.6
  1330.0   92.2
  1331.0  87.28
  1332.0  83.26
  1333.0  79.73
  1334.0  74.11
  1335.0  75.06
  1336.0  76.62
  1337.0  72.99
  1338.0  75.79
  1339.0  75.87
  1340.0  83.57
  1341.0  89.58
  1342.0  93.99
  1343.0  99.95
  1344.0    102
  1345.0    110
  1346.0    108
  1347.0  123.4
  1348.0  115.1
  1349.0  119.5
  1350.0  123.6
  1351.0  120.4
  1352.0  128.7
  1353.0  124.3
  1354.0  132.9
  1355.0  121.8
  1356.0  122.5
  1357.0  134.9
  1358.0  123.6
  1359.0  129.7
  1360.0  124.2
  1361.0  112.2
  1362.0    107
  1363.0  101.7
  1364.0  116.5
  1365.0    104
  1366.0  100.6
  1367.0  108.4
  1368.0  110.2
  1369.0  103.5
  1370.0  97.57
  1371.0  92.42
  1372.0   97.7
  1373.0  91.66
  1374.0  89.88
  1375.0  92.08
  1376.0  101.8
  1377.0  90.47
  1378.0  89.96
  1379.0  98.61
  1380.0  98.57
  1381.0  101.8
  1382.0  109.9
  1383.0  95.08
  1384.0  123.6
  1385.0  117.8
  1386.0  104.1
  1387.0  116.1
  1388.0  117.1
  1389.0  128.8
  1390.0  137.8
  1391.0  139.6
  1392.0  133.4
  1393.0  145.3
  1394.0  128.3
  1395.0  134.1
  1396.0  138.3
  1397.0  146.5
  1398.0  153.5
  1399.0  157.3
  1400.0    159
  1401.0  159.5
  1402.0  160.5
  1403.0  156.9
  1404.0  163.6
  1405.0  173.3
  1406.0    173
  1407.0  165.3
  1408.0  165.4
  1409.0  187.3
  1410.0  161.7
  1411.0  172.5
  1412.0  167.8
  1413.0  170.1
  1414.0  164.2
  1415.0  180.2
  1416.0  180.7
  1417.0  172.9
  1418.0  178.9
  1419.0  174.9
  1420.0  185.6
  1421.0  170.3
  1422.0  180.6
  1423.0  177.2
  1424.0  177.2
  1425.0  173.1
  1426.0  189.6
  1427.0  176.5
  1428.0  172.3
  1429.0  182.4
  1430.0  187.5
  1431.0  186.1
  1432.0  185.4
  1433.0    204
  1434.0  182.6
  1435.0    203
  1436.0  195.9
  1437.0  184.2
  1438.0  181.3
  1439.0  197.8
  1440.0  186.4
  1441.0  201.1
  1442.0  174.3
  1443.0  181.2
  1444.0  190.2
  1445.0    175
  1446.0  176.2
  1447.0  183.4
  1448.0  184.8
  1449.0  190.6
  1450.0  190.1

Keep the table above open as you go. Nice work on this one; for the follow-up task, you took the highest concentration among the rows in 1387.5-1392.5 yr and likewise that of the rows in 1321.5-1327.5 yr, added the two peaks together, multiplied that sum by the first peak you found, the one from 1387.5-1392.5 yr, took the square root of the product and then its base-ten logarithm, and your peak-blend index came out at 2.30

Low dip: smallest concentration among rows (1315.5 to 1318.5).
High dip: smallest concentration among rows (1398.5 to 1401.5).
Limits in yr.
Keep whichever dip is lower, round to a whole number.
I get 133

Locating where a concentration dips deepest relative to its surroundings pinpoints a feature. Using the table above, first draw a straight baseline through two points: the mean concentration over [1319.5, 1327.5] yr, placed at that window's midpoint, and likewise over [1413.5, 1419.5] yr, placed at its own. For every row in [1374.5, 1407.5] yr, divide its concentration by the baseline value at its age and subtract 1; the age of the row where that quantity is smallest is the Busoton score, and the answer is 1378.0 yr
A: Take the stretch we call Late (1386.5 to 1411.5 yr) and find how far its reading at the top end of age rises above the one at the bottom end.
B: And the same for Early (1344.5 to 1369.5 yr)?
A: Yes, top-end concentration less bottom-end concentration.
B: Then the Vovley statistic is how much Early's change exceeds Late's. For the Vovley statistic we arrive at -63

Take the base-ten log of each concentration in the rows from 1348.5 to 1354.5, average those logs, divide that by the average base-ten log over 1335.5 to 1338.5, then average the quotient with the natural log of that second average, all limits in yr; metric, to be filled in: 0.873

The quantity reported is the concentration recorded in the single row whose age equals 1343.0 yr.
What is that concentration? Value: 99.95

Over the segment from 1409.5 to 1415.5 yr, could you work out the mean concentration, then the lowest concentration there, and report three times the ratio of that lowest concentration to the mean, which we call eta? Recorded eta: 2.86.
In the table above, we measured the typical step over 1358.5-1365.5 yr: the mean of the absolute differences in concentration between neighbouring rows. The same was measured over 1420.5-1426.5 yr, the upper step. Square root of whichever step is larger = 3.0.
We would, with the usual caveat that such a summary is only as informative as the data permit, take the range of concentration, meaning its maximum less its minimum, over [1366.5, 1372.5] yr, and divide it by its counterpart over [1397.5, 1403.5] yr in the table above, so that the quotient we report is 2.5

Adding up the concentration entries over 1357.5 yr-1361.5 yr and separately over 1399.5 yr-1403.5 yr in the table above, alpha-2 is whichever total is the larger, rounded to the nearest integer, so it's 636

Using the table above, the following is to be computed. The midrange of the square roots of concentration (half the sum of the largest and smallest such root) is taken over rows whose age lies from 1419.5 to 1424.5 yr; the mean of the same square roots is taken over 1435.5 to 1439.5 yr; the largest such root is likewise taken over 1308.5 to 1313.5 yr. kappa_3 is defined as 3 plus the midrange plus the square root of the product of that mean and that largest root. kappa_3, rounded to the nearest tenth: 29.4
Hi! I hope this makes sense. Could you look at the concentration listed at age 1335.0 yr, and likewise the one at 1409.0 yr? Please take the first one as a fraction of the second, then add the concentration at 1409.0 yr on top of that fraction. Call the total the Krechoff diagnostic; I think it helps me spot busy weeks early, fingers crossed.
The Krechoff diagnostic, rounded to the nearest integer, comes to 188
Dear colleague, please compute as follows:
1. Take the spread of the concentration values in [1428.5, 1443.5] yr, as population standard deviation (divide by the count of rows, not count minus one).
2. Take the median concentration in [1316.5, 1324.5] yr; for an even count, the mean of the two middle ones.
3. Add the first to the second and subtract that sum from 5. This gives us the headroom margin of -141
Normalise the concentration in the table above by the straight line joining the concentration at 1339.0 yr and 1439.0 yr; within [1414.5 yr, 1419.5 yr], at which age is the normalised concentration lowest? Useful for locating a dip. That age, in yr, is 1419.0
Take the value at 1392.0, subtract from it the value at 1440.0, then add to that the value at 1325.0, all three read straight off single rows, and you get 71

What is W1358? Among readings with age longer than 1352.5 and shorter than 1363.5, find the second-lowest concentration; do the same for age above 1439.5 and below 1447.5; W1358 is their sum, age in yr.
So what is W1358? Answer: 282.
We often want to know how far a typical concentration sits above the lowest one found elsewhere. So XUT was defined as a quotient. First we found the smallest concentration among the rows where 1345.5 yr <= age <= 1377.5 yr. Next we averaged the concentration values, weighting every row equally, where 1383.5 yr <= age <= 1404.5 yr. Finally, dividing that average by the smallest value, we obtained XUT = 1.55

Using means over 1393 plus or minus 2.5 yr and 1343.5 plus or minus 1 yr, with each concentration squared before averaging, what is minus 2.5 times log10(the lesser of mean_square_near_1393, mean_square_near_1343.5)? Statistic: -10.0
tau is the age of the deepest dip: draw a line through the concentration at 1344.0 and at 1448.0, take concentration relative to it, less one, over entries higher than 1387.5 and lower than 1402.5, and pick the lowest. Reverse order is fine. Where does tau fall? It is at 1388.0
